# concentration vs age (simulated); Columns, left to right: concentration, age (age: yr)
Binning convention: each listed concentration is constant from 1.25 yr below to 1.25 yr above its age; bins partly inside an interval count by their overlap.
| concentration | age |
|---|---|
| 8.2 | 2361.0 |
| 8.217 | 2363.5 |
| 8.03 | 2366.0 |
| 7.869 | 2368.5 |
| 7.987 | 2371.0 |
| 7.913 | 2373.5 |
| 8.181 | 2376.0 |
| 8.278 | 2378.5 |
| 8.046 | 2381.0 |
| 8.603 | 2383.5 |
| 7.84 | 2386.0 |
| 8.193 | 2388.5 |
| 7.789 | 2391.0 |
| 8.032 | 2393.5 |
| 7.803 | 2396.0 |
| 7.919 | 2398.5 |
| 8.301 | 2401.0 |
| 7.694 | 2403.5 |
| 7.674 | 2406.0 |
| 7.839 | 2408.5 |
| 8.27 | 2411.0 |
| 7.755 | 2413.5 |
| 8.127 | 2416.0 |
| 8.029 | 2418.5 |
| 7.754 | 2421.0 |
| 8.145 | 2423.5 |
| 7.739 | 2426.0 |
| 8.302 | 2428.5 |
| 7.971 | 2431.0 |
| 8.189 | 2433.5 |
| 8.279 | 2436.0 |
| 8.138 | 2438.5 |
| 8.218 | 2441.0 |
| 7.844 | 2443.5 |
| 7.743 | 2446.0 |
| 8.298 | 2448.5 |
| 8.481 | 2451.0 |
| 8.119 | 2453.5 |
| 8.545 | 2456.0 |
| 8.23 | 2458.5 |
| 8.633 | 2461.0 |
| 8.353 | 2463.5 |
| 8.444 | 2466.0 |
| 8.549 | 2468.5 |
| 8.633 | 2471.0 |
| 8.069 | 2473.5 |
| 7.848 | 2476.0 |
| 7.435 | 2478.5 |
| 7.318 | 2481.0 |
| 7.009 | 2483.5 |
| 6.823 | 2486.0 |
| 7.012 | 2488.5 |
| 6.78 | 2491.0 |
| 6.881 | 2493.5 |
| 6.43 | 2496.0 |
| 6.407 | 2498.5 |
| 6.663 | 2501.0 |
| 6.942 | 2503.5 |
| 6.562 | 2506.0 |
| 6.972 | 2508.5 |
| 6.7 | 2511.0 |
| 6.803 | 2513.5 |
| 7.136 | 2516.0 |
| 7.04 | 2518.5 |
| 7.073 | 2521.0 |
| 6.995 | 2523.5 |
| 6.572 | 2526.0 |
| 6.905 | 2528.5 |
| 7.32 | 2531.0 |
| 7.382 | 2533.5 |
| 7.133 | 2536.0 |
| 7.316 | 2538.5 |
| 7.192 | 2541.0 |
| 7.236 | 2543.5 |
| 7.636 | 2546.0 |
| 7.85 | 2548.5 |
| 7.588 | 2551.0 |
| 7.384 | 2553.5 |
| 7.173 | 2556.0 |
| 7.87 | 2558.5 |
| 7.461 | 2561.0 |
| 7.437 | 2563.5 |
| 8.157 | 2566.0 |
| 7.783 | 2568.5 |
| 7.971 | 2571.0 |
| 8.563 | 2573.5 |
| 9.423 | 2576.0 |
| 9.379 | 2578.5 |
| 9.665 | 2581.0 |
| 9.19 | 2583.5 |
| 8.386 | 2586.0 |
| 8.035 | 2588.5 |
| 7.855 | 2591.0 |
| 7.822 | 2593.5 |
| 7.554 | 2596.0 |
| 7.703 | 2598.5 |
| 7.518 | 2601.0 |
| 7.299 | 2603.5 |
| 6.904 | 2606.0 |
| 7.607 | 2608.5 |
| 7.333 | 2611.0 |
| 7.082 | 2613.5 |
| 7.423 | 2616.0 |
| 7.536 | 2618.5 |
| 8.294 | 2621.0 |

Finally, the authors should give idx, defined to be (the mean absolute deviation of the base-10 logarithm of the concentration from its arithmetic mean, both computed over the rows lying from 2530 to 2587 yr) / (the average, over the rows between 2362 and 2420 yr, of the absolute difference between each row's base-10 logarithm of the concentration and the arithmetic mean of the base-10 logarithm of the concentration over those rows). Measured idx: 3.4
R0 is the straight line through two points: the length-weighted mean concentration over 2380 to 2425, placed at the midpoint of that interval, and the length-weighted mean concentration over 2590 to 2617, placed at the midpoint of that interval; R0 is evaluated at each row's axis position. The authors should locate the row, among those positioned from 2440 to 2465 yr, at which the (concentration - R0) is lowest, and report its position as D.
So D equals 2446.0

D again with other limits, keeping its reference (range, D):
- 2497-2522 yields 2498.5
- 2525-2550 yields 2526.0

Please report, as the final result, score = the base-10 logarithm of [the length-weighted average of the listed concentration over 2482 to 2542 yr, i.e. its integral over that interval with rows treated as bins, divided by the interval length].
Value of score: 0.84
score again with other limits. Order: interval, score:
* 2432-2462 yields 0.91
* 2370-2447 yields 0.90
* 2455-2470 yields 0.93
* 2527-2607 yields 0.89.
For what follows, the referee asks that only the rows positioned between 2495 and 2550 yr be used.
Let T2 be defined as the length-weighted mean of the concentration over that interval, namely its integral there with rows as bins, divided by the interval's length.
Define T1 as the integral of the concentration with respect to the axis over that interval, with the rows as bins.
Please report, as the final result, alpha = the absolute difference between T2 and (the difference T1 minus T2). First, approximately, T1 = 386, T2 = 7.0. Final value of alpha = 372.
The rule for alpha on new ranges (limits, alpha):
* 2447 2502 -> 407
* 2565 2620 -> 424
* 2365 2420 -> 424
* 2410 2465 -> 432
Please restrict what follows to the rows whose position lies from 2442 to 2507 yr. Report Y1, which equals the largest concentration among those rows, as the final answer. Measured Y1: 8.633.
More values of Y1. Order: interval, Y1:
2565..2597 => 9.665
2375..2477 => 8.633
